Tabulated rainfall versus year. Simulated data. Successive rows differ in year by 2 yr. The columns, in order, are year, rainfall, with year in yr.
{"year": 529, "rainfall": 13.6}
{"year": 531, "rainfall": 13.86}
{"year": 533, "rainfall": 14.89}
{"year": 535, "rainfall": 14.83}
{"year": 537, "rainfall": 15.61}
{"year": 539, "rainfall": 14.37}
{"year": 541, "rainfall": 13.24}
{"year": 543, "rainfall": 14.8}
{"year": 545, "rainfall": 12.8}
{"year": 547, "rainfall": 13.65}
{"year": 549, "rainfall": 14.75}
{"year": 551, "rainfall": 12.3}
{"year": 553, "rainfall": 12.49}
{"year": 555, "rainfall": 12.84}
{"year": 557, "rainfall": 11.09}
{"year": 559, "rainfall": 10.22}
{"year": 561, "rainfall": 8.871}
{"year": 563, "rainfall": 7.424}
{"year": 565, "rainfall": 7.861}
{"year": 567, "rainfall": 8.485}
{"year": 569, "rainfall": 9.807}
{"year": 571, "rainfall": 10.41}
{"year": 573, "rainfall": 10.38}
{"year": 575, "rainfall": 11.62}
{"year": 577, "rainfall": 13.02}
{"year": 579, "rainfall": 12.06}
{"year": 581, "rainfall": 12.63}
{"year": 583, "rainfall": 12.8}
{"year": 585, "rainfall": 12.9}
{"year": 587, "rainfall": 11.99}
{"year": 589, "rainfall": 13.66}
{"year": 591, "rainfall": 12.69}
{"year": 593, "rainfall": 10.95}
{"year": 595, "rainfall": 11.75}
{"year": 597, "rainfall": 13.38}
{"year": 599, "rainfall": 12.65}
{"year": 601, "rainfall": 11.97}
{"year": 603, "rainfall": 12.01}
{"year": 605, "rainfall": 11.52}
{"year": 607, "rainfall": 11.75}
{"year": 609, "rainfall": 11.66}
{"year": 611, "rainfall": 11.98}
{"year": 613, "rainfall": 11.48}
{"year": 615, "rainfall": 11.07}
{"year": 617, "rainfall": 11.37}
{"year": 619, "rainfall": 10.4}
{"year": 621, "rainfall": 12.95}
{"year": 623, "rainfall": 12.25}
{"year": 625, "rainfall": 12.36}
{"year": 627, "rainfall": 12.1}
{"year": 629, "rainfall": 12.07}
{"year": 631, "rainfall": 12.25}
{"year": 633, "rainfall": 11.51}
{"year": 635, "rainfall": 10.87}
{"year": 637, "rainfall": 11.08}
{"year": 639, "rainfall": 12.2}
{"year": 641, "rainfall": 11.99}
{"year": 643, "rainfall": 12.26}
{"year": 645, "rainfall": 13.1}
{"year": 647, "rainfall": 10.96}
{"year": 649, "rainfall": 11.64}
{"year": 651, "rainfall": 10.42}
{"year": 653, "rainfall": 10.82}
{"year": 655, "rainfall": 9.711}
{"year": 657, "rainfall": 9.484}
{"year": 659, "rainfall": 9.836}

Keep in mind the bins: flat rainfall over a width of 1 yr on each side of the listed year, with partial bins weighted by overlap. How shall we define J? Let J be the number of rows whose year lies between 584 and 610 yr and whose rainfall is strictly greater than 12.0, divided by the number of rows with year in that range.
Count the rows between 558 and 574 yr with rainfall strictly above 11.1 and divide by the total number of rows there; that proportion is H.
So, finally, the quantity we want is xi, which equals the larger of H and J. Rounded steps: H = 0.00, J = 0.462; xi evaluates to 0.46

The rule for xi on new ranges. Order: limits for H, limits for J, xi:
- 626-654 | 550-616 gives 0.64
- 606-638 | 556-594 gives 0.75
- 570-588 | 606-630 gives 0.78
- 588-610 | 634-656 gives 0.91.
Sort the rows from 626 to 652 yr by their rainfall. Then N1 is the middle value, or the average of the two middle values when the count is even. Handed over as 12.0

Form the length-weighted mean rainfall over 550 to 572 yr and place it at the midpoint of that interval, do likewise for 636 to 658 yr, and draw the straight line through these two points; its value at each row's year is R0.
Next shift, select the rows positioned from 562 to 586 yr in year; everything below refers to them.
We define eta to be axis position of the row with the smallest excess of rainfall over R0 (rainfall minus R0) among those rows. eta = 563 yr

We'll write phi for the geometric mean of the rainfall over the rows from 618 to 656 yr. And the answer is 11.6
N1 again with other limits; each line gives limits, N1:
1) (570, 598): 12.3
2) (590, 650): 12.0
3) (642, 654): 11.3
